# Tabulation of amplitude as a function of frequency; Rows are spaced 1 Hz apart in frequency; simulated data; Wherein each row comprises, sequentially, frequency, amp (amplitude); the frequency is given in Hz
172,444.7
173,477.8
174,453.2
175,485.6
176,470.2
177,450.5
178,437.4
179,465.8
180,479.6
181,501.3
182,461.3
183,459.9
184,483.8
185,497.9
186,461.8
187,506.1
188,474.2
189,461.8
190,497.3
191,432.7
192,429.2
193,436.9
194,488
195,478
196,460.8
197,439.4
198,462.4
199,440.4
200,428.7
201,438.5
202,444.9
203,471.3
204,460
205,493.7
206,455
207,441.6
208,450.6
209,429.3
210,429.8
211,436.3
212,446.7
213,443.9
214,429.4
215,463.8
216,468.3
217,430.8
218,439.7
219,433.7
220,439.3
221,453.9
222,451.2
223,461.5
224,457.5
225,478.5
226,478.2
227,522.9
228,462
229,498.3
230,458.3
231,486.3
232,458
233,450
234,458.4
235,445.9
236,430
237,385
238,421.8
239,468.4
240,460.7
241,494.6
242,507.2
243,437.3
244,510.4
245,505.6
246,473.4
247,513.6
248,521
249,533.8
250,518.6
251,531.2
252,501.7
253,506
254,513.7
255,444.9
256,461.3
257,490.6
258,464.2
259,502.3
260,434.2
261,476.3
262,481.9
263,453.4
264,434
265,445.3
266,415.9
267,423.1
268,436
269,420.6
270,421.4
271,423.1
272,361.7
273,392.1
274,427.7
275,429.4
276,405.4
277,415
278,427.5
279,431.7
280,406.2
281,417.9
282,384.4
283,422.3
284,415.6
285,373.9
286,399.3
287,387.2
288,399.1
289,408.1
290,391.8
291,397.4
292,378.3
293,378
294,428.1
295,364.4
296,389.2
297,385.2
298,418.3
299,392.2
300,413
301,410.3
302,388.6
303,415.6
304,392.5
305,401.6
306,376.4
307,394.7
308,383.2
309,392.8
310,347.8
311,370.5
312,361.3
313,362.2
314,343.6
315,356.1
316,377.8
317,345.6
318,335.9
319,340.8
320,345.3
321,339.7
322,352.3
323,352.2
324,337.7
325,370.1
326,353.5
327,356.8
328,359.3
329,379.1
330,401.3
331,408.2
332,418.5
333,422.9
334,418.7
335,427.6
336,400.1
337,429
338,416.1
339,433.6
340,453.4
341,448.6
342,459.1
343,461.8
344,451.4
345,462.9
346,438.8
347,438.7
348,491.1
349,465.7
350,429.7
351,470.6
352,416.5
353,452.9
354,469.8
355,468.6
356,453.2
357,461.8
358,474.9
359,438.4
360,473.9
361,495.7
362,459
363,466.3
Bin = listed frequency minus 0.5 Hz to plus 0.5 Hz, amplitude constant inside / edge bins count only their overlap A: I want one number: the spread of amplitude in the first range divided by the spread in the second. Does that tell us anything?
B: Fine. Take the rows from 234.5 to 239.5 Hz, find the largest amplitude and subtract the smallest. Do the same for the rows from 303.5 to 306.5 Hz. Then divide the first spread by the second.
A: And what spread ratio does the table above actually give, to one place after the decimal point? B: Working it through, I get 3.3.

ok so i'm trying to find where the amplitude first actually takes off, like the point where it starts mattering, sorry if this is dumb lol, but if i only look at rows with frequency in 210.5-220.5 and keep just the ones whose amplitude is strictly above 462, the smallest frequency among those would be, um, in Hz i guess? 215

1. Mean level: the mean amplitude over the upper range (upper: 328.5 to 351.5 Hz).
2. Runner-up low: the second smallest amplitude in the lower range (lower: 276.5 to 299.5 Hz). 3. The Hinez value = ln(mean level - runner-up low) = 4.13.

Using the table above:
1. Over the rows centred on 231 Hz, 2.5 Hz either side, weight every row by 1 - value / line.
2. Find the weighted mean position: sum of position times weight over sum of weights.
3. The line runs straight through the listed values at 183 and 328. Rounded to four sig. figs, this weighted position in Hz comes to 230.6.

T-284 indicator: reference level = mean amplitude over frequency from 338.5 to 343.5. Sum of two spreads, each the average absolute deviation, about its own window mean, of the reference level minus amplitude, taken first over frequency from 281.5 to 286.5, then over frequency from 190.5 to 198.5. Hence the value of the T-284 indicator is 35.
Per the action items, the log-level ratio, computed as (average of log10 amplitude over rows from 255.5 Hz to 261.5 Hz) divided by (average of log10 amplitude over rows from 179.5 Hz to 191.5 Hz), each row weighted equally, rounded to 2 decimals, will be 1.00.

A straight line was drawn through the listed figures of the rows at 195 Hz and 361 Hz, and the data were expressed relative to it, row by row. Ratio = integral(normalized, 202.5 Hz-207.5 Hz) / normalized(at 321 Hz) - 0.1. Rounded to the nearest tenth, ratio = 6.9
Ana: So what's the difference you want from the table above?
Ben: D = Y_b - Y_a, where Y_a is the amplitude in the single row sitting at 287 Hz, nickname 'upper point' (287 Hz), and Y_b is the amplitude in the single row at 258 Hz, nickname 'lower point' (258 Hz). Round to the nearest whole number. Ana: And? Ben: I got 77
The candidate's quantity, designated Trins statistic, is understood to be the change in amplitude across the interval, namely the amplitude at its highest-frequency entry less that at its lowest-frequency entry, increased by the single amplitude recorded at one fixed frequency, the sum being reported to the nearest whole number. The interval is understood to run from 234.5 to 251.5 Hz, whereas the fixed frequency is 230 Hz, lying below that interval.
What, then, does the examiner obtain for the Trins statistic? 544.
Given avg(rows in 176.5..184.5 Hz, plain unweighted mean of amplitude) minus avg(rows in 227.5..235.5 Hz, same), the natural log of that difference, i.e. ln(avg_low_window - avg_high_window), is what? 1.0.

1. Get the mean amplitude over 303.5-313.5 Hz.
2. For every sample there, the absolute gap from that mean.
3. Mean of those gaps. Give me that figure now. 15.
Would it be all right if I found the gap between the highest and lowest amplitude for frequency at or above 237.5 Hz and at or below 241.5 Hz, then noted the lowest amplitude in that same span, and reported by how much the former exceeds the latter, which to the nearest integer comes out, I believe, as -349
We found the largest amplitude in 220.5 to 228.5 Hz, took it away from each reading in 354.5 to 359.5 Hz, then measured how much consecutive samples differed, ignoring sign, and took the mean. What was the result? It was 18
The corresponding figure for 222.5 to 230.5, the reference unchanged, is 30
